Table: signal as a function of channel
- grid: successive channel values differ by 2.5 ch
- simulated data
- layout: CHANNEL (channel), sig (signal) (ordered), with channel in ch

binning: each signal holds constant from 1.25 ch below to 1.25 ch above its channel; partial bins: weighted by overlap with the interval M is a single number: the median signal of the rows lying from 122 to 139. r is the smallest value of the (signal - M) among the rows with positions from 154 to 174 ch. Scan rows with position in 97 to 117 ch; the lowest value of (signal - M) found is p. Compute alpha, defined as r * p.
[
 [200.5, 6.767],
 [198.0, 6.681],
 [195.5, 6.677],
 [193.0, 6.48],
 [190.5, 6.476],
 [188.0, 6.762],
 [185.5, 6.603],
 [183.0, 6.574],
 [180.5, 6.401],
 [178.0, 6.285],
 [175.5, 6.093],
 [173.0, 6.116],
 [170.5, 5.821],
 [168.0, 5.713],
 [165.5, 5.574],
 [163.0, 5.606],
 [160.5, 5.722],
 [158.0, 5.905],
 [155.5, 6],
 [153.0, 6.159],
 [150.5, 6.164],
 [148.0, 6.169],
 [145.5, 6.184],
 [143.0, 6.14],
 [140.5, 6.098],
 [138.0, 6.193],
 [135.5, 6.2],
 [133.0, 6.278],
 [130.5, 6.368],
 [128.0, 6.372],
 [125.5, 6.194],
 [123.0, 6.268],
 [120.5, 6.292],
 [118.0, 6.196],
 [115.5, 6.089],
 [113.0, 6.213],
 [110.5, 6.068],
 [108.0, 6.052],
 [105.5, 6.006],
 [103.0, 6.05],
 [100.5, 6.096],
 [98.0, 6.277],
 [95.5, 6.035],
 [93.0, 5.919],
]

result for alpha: 0.182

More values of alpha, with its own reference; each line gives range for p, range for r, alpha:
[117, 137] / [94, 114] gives 0.019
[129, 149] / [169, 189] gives 0.076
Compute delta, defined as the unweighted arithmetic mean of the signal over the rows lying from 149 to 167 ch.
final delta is 5.9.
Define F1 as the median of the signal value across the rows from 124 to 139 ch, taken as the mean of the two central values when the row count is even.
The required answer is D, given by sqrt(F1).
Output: 2.50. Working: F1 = 6.24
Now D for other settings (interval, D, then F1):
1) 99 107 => 2.46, 6.05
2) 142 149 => 2.48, 6.17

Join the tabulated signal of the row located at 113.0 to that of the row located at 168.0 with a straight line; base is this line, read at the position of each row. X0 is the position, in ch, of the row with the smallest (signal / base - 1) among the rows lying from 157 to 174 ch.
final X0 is 165.5 ch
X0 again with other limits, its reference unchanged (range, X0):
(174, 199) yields 175.5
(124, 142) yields 125.5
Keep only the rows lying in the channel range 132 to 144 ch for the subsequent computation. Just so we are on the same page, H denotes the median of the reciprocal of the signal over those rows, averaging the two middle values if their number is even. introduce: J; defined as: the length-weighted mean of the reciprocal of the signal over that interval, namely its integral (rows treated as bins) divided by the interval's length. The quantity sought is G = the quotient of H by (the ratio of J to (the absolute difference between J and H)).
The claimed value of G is 0.0003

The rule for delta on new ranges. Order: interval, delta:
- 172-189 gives 6.4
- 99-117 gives 6.1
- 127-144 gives 6.2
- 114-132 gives 6.3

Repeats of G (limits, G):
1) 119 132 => 0.0001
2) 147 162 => 0.0020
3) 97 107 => 0.0007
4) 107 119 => 0.0009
